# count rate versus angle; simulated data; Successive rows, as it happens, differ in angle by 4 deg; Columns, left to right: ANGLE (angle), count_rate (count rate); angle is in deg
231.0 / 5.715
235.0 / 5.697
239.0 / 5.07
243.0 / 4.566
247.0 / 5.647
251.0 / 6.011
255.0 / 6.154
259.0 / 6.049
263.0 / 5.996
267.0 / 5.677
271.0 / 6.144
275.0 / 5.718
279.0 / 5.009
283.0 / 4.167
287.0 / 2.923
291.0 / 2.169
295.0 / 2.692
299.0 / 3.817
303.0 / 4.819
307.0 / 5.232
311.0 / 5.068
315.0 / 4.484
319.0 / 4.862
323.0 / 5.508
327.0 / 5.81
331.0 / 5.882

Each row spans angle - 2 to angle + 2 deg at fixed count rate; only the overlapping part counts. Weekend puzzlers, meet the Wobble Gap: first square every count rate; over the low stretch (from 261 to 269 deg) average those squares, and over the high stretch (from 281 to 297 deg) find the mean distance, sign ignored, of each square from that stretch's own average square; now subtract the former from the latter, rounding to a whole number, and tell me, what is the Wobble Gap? -30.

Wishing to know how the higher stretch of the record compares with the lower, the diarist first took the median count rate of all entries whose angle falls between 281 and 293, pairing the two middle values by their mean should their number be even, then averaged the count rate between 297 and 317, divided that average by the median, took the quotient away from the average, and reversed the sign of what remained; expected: -3.1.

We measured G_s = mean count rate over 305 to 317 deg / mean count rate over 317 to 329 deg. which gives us 0.91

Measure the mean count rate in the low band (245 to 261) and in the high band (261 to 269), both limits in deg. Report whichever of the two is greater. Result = 5.97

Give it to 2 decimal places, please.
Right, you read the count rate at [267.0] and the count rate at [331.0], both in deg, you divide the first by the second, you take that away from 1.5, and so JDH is 0.53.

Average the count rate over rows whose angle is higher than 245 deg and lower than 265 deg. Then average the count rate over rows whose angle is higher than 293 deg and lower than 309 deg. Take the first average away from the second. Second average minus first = -1.8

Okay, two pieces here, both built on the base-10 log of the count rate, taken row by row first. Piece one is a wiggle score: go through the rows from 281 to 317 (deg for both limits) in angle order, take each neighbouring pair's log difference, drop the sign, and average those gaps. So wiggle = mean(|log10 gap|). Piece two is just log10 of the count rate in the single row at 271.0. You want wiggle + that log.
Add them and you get 0.88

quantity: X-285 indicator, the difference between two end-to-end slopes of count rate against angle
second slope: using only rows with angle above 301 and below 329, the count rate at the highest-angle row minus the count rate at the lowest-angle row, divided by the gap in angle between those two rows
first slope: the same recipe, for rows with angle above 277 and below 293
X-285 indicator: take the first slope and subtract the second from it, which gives -0.3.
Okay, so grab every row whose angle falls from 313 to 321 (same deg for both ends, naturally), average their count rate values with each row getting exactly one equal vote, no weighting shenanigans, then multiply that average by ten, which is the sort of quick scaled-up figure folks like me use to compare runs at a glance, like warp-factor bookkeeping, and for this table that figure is 46.7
